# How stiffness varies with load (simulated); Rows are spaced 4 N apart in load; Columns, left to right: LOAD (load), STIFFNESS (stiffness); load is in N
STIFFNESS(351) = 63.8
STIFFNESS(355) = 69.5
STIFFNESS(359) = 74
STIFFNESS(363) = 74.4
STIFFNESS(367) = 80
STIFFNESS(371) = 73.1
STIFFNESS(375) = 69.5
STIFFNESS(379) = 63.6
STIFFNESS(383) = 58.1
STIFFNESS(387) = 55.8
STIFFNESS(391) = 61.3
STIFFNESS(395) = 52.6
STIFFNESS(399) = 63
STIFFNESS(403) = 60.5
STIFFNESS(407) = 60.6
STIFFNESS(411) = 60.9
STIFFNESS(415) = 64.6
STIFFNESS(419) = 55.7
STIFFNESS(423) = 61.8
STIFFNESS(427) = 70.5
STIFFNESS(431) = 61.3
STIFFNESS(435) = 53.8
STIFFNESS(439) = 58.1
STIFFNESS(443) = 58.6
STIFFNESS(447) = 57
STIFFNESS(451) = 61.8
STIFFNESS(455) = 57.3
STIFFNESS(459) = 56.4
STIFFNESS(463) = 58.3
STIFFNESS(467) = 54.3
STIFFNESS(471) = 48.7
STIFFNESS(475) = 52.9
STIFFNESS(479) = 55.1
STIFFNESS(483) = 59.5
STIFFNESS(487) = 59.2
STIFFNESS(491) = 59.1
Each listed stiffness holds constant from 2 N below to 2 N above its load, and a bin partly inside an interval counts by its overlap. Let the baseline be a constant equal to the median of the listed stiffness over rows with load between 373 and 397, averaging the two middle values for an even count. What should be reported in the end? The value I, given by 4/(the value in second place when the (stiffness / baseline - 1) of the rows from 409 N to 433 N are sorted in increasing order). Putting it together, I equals 199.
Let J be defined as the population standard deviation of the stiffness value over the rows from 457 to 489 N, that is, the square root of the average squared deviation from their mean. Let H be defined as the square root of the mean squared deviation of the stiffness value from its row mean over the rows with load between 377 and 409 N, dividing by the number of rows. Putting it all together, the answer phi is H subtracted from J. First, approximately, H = 3.5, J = 3.4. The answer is 0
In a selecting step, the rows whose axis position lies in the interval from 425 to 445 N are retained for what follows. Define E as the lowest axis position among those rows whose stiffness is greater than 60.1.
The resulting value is 427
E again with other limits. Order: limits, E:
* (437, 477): 451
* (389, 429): 391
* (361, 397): 363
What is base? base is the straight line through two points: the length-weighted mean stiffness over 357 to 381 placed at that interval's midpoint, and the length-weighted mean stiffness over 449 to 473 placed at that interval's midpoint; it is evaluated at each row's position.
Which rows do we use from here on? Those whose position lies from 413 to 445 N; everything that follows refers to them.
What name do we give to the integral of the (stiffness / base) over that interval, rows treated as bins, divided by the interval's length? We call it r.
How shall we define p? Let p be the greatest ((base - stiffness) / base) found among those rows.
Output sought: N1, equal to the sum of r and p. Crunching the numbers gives 1.10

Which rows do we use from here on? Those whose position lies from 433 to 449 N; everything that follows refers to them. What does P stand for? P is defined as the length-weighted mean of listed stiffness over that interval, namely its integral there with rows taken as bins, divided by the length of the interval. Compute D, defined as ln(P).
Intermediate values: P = 57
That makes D 4.04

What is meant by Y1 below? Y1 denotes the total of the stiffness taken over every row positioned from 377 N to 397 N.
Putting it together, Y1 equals 291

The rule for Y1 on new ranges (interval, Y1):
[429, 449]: 289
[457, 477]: 271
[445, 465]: 291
